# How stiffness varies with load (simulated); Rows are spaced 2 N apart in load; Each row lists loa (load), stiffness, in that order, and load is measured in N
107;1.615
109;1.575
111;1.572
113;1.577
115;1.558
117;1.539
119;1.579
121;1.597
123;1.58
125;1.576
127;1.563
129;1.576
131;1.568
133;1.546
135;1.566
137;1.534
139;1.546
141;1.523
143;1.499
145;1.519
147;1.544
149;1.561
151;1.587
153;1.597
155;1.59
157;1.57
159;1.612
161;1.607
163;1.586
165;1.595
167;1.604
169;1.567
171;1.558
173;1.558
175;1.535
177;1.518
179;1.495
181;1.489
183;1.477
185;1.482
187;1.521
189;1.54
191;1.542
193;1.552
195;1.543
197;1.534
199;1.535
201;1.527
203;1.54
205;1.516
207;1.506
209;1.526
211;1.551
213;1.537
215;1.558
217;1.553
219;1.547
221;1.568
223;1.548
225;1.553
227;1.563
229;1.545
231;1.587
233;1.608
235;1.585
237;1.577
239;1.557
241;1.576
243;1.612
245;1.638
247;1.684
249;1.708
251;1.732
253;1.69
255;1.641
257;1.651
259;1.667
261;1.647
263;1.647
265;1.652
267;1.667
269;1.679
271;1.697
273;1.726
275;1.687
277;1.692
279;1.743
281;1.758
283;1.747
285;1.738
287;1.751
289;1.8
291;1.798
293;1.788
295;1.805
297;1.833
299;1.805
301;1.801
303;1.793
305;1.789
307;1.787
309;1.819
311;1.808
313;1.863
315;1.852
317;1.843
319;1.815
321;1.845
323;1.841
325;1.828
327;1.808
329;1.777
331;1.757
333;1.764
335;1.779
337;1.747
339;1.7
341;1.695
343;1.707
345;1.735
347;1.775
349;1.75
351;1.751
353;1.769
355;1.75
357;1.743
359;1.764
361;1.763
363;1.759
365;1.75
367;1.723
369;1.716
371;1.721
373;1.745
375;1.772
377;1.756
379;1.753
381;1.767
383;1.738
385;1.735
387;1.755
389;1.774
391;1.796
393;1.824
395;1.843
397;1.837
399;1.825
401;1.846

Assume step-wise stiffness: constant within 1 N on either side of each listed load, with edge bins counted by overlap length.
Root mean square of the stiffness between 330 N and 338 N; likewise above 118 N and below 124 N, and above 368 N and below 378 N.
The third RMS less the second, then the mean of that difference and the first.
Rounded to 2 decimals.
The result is 0.96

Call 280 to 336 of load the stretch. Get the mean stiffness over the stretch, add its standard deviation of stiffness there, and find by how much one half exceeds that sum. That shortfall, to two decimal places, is -1.33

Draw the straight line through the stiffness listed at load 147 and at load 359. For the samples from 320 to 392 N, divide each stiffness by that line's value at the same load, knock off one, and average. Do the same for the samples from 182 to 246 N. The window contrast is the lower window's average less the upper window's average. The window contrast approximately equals -0.038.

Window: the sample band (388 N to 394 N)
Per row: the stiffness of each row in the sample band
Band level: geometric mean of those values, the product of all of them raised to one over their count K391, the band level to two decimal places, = 1.80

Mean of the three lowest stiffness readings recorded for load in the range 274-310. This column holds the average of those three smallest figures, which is 1.71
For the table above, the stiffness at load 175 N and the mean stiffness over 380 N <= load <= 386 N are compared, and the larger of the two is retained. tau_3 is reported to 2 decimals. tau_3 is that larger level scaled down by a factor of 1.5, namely 1.16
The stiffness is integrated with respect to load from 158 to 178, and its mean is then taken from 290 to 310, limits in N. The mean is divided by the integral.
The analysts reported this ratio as 0.0572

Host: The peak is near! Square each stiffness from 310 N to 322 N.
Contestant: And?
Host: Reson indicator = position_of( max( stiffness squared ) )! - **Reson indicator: 313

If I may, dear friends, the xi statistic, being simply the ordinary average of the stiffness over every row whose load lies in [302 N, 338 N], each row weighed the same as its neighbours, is 1.81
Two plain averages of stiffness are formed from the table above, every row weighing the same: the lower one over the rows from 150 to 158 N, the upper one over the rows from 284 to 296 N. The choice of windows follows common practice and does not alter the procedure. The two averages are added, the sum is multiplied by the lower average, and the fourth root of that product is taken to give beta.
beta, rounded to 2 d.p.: 1.52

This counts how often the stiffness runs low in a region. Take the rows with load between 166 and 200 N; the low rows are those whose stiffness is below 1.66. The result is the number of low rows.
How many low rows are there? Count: 17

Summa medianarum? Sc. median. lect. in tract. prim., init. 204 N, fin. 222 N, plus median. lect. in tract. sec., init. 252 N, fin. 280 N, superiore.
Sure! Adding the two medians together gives 3.22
